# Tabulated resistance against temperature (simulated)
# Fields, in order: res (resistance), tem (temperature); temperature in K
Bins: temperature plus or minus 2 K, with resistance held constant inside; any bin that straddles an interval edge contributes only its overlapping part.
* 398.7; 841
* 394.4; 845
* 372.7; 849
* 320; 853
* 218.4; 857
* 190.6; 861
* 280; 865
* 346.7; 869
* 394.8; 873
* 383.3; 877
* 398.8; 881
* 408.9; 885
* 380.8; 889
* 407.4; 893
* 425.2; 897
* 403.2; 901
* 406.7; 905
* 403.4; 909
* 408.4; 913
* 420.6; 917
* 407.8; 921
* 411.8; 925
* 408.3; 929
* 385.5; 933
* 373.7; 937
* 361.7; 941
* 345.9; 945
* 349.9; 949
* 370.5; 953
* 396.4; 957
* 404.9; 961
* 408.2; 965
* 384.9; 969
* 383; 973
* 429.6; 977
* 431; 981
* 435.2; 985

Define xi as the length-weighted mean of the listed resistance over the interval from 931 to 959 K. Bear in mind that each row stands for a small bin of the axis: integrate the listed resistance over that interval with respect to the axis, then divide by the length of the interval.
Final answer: 369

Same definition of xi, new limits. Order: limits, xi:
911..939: 402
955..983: 405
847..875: 303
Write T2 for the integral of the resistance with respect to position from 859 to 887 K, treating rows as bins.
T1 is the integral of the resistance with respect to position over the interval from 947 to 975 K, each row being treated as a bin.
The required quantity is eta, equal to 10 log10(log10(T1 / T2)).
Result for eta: -13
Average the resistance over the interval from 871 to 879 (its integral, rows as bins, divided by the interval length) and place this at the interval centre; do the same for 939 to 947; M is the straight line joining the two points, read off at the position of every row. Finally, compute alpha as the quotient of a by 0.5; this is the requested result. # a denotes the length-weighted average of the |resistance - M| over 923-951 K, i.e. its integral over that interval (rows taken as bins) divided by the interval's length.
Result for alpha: 44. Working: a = 22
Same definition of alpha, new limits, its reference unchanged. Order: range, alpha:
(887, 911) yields 56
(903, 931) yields 85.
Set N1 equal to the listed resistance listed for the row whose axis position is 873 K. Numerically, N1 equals 394.8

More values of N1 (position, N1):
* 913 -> 408.4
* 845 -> 394.4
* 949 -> 349.9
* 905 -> 406.7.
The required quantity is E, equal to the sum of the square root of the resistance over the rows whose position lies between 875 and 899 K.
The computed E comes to 120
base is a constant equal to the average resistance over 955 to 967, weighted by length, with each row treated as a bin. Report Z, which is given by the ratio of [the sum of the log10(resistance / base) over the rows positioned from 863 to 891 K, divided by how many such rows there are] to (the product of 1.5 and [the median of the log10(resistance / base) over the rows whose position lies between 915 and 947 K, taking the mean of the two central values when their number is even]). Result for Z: 3.7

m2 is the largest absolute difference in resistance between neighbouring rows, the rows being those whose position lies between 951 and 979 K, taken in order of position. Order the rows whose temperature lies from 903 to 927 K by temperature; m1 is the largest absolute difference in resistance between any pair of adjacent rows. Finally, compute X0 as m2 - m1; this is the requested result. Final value 34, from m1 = 13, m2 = 47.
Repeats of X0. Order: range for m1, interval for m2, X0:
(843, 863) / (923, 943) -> -79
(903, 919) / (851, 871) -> 89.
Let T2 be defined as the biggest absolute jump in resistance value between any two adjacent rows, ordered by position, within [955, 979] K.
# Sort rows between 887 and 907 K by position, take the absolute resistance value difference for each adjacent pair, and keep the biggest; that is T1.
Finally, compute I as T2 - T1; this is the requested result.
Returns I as 20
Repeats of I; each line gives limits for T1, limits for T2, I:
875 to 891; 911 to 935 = -5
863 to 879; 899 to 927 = -54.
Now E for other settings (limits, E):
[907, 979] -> 356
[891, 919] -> 142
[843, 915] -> 341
